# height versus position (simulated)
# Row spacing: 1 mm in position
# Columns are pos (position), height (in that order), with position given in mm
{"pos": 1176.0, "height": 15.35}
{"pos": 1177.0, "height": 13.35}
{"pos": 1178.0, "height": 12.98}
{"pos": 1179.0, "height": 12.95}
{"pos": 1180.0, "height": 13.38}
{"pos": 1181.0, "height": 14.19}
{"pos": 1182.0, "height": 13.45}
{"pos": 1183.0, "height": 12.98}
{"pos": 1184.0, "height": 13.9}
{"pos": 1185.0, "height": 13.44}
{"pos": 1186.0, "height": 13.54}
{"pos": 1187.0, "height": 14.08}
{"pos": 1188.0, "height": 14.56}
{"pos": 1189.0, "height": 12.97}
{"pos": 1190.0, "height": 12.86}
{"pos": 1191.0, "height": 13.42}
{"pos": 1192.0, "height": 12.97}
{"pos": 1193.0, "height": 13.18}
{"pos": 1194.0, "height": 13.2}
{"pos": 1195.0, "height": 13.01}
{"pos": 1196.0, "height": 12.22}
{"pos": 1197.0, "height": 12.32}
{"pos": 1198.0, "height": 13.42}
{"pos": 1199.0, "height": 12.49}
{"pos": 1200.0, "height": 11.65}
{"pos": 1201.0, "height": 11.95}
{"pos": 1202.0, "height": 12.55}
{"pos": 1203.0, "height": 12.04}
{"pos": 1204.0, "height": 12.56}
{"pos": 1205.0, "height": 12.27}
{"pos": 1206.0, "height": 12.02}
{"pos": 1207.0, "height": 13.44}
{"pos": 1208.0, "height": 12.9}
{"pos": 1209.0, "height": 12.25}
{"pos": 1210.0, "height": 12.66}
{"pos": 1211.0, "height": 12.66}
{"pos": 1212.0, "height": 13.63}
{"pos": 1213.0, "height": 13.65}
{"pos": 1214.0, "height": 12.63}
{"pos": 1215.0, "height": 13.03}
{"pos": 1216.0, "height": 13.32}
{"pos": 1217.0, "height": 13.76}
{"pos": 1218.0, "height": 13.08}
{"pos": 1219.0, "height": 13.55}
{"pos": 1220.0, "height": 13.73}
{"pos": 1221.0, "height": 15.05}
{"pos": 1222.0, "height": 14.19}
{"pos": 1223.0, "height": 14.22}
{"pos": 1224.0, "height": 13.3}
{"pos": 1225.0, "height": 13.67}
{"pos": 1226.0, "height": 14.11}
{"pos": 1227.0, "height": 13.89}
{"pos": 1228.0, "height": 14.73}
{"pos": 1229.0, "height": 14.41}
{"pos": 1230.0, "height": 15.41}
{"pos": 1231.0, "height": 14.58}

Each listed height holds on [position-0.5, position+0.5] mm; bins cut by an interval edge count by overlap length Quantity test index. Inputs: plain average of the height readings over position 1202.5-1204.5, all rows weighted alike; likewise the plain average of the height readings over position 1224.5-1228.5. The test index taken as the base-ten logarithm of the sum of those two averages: 1.422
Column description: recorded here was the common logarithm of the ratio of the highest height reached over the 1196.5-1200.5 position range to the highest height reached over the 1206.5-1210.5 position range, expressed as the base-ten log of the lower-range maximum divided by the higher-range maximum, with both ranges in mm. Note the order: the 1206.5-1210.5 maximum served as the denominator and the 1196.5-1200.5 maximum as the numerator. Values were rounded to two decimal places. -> 0.00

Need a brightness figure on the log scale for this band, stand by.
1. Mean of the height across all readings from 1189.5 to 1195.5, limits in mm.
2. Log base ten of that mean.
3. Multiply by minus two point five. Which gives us -2.79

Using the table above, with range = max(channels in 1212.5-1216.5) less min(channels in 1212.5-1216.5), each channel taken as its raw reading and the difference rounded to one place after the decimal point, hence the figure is 1.0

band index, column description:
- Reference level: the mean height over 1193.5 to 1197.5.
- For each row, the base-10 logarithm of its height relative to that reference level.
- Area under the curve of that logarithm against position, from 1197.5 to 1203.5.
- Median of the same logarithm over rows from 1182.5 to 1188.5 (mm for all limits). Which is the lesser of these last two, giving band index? -0.073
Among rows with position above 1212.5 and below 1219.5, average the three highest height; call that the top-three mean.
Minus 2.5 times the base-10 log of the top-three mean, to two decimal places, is -2.84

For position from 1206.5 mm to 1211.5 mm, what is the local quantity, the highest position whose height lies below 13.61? 1211.0 mm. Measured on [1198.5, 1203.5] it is 1203.0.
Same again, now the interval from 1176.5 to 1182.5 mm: 1182.0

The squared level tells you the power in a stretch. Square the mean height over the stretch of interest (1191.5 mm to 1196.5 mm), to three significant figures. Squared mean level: 167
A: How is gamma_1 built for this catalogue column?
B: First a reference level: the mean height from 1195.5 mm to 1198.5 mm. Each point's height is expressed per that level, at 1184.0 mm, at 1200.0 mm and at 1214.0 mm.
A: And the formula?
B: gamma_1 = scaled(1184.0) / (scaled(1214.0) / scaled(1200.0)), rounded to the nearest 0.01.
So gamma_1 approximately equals 1.01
